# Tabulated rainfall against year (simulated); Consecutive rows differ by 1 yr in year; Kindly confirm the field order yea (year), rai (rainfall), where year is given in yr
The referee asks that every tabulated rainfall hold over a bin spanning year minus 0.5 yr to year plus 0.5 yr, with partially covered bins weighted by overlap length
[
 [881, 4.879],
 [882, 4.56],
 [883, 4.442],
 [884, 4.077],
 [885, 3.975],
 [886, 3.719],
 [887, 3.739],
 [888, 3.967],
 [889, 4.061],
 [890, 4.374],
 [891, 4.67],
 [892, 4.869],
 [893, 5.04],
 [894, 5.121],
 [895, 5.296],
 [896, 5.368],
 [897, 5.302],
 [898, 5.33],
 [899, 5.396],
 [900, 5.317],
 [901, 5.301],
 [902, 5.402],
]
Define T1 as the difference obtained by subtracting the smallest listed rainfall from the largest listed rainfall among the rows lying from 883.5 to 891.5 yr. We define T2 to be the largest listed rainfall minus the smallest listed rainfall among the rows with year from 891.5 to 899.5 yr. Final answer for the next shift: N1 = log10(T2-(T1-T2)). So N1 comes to -1.0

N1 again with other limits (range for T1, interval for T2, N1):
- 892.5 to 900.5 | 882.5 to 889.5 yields 0.0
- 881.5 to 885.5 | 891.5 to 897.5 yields -0.4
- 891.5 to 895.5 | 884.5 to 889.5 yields -0.6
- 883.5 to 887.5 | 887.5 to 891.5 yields 0.0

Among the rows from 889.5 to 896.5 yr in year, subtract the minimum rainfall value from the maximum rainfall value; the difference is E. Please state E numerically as 1.0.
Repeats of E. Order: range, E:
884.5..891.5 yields 1.0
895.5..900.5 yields 0.1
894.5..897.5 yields 0.1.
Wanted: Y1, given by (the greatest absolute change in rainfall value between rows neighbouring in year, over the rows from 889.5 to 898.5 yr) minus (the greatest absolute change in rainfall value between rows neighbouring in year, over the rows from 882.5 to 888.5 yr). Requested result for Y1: -0.07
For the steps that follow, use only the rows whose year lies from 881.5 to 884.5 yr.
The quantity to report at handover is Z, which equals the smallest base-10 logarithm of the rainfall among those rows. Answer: 0.61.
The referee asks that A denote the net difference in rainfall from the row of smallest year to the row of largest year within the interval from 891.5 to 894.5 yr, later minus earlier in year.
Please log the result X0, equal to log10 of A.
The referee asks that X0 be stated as -0.60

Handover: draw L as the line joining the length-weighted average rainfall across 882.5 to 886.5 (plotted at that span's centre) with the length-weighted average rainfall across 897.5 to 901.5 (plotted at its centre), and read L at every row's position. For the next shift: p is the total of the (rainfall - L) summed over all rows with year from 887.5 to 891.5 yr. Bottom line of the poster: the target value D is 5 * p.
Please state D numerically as -4.3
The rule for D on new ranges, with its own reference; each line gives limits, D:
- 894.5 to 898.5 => 4.9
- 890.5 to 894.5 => 3.8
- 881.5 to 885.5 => 5.9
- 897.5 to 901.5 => 0.0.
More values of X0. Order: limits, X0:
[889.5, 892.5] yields -0.31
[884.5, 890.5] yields -0.40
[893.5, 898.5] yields -0.68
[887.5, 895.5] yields 0.12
